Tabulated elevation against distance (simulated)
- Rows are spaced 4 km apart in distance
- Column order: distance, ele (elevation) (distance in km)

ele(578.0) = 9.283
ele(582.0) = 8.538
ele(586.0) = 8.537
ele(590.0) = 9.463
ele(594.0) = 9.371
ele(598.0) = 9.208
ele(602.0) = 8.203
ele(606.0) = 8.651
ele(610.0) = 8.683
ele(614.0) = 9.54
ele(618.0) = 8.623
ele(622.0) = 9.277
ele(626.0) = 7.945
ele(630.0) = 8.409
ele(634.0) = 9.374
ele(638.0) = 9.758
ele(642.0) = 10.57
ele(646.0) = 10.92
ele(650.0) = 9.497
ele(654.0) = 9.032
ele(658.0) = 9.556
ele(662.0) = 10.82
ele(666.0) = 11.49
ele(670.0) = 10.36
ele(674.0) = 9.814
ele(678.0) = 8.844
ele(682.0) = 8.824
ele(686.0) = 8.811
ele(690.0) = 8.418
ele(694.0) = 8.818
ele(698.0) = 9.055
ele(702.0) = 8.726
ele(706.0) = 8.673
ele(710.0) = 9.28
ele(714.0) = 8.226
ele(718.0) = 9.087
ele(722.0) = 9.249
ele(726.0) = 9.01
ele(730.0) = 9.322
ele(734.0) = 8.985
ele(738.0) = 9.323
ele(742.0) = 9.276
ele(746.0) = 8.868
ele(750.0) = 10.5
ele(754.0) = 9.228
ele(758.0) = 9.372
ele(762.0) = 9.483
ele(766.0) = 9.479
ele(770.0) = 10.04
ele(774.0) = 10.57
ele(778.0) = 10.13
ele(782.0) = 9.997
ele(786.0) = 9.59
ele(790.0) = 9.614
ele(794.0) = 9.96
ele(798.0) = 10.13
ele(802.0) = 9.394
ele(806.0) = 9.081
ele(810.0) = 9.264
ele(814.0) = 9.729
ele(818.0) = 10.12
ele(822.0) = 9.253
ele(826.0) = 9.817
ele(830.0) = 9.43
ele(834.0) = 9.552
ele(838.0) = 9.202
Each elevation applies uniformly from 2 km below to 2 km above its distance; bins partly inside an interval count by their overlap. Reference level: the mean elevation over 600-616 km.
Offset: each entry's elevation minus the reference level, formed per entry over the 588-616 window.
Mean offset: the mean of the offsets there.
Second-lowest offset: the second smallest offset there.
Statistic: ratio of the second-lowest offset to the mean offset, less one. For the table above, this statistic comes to -1.5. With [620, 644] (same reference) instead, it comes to -1.8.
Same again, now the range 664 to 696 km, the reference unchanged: -0.9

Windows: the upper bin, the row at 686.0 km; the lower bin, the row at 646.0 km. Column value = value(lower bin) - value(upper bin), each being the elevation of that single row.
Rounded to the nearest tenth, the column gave 2.1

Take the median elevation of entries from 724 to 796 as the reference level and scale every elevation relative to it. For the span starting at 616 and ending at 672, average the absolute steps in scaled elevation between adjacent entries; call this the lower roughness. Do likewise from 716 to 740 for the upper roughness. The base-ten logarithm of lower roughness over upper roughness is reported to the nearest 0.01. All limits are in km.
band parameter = 0.46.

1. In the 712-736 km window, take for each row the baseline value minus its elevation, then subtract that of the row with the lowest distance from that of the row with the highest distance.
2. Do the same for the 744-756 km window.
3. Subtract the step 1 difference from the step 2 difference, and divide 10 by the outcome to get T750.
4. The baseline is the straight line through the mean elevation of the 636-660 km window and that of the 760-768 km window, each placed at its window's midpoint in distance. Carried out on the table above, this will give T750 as 23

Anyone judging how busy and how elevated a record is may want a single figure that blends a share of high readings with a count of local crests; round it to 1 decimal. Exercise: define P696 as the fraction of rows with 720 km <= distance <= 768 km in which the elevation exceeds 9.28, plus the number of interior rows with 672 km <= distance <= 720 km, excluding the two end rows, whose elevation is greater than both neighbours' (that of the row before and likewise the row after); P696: 2.5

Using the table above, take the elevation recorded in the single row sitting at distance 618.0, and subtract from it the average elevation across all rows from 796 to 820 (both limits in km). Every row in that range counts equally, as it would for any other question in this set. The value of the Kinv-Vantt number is -1.0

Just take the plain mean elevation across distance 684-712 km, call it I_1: 8.8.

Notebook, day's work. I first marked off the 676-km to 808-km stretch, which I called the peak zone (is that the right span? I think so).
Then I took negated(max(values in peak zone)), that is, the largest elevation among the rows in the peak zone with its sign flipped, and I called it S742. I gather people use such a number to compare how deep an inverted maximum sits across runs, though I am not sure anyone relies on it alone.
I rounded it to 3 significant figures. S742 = -10.6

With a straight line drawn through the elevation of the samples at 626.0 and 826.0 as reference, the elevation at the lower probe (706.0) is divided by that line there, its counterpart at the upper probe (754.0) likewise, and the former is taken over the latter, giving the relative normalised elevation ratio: 0.988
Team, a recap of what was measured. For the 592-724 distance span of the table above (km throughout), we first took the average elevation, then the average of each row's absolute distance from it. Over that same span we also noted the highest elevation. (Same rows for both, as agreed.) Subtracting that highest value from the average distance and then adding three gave -7.9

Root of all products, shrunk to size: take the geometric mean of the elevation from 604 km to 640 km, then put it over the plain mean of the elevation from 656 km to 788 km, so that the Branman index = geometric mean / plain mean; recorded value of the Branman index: 0.94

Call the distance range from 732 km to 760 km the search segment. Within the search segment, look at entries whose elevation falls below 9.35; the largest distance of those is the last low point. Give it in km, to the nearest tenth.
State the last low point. 754.0 km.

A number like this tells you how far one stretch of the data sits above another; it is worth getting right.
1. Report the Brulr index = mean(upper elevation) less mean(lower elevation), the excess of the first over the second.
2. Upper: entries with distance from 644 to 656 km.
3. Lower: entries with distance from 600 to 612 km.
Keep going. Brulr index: 1.3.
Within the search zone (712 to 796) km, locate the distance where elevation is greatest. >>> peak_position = 774.0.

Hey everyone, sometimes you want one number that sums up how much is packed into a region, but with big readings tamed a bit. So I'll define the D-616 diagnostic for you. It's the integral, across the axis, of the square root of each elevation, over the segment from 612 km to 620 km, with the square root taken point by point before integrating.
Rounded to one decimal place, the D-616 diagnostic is 24.1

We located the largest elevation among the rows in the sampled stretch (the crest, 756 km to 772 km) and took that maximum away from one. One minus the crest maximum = -9.0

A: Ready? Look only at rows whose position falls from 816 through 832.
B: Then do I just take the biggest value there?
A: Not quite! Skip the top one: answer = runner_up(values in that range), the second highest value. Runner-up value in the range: 9.817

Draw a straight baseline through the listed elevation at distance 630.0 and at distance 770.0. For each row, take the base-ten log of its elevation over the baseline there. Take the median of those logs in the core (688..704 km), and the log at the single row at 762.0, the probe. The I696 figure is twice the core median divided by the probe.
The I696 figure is 2.00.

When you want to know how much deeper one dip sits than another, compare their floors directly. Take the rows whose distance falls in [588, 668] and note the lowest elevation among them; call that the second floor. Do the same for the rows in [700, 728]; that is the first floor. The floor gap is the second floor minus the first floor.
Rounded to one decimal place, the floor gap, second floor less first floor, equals -0.3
